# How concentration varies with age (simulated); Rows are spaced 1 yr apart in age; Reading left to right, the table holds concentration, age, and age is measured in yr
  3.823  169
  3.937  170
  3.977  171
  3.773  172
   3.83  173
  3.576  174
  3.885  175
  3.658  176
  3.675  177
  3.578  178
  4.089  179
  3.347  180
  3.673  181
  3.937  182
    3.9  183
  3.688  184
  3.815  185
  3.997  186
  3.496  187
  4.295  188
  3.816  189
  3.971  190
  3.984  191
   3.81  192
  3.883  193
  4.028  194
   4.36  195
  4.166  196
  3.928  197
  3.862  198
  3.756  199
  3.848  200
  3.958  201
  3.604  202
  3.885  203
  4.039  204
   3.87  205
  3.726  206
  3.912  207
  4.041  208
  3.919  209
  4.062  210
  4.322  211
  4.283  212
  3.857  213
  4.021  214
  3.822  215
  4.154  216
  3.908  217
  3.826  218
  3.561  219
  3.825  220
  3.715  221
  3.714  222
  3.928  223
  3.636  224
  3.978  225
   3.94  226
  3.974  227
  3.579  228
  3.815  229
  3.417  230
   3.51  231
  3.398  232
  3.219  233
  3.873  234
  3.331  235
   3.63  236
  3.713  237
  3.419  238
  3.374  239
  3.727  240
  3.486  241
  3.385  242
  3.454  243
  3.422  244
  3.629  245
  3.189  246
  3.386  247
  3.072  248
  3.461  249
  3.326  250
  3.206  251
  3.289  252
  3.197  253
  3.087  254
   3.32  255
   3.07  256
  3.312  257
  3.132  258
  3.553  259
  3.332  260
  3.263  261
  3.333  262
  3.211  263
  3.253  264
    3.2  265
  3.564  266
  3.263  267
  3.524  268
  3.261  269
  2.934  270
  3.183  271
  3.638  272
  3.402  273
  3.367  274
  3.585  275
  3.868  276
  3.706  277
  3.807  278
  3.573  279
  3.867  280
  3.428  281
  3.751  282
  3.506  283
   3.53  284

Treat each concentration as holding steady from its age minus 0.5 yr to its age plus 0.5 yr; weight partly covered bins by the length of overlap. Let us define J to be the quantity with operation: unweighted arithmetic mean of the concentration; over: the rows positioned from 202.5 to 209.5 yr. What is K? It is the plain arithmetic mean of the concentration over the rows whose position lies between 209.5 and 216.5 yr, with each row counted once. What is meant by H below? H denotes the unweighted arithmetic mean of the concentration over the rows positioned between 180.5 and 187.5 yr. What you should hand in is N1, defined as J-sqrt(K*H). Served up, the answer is 0.0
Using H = 3.79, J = 3.91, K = 4.07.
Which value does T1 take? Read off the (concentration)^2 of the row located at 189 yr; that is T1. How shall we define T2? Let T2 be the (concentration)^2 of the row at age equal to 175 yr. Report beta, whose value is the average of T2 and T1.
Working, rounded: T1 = 14.6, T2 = 15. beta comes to 15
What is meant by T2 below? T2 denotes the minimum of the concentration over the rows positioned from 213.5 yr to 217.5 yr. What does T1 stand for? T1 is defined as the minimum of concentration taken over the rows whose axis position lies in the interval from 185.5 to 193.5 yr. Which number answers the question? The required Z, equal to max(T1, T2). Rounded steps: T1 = 3.496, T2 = 3.822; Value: 3.8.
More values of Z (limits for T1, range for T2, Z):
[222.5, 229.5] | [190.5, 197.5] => 3.8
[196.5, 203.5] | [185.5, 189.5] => 3.6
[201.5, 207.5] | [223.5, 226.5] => 3.6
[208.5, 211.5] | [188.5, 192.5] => 3.9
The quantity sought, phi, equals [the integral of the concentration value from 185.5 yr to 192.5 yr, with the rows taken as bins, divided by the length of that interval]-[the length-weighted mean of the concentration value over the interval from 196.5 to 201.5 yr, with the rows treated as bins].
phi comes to 0.04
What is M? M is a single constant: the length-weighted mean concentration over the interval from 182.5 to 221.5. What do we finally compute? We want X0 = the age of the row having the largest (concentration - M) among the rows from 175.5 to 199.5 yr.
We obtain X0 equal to 195 yr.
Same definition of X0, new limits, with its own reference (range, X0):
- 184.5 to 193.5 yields 188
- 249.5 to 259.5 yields 259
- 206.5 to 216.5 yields 211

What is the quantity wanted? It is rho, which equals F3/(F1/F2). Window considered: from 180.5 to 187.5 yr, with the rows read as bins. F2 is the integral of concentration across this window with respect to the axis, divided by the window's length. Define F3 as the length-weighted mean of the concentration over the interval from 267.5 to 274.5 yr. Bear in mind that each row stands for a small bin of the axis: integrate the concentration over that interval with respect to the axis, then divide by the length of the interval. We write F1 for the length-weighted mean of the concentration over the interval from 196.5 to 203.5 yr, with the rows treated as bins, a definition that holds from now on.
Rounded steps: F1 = 3.83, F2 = 3.8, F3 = 3.33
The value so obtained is 3.3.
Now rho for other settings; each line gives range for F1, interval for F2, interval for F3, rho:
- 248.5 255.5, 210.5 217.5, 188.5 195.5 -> 4.9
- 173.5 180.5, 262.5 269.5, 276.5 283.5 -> 3.3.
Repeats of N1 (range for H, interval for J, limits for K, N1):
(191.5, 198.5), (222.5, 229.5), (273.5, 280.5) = 0.0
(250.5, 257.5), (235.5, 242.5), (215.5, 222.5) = 0.0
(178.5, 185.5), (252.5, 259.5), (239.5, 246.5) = -0.4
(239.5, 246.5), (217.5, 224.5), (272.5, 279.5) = 0.2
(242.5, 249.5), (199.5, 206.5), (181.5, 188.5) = 0.2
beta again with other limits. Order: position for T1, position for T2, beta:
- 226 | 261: 13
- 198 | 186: 15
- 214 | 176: 15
